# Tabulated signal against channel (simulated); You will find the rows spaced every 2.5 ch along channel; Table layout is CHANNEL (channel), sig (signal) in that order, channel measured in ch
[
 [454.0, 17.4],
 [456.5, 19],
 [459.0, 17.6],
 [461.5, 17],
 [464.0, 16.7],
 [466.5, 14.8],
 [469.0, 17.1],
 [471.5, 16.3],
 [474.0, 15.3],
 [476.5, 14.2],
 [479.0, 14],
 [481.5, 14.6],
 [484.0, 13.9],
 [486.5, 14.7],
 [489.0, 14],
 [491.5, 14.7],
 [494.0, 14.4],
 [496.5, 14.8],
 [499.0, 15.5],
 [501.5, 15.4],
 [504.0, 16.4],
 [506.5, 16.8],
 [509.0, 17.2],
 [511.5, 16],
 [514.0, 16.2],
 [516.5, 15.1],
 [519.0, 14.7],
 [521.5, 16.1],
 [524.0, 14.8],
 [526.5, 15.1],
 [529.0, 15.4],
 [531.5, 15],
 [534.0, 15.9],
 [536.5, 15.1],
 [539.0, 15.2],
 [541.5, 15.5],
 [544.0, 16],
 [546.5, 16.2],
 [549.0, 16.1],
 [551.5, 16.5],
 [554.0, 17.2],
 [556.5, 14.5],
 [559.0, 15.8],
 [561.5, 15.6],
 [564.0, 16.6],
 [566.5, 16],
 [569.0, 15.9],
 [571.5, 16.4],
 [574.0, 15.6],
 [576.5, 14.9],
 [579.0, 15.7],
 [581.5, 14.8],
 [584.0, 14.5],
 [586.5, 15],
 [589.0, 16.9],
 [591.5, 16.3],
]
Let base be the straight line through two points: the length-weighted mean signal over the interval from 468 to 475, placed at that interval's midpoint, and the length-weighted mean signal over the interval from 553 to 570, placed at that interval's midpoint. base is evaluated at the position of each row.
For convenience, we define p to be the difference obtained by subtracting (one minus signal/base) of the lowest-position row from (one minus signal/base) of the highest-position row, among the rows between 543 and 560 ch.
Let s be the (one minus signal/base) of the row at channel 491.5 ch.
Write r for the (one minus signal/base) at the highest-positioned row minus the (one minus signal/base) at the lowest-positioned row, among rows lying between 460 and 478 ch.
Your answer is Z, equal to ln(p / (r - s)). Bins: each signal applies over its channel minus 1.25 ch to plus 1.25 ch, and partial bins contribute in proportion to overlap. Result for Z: -2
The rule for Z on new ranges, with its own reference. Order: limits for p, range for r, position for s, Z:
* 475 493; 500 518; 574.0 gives 3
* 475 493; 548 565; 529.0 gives -1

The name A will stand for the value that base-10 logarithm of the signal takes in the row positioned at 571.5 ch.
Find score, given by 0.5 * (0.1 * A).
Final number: 0.0607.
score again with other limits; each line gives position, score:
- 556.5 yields 0.0581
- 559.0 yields 0.0599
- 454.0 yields 0.0620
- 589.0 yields 0.0614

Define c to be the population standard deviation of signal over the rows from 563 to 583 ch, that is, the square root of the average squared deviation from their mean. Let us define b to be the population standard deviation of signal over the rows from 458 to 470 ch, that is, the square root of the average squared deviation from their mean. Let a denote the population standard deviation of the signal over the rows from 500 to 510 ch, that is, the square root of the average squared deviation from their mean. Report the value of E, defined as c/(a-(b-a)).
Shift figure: 1.6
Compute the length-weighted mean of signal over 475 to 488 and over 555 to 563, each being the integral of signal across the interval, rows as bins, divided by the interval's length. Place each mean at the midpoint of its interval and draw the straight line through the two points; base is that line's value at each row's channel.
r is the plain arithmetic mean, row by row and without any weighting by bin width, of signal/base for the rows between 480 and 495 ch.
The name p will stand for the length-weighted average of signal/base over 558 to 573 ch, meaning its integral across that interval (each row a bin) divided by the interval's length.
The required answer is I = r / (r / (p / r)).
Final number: 1.04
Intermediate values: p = 1.04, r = 1.00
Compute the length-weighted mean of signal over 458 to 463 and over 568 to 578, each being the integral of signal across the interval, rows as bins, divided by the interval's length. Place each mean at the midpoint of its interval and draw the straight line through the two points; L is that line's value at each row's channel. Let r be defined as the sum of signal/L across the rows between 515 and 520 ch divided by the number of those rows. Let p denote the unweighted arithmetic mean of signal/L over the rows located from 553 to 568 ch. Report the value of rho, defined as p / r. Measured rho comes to 1.11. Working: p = 1.00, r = 0.91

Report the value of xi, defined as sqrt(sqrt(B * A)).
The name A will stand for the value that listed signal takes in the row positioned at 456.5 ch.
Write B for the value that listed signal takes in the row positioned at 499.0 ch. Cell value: 4.14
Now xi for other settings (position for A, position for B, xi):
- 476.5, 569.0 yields 3.88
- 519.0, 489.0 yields 3.79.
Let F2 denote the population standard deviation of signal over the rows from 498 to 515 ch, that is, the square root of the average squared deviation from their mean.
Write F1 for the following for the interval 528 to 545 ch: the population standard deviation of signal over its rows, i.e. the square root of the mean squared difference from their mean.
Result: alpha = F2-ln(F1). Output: 1.63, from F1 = 0.36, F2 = 0.6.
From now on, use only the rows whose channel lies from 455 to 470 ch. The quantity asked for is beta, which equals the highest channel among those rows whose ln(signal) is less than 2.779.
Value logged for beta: 466.5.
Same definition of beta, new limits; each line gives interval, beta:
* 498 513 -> 511.5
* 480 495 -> 494.0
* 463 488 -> 486.5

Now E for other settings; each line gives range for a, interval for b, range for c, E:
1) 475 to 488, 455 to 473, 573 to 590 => -1.4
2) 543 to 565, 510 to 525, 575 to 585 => 0.6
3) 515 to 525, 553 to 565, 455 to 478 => 7.5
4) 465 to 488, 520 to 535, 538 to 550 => 0.2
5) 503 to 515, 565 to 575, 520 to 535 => 0.8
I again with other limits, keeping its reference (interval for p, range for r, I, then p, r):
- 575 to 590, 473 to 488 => 0.96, 0.97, 1.01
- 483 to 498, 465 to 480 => 0.93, 1.00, 1.08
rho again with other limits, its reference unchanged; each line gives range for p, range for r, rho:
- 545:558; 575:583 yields 1.04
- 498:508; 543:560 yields 0.96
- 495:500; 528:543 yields 0.96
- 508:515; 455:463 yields 0.96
